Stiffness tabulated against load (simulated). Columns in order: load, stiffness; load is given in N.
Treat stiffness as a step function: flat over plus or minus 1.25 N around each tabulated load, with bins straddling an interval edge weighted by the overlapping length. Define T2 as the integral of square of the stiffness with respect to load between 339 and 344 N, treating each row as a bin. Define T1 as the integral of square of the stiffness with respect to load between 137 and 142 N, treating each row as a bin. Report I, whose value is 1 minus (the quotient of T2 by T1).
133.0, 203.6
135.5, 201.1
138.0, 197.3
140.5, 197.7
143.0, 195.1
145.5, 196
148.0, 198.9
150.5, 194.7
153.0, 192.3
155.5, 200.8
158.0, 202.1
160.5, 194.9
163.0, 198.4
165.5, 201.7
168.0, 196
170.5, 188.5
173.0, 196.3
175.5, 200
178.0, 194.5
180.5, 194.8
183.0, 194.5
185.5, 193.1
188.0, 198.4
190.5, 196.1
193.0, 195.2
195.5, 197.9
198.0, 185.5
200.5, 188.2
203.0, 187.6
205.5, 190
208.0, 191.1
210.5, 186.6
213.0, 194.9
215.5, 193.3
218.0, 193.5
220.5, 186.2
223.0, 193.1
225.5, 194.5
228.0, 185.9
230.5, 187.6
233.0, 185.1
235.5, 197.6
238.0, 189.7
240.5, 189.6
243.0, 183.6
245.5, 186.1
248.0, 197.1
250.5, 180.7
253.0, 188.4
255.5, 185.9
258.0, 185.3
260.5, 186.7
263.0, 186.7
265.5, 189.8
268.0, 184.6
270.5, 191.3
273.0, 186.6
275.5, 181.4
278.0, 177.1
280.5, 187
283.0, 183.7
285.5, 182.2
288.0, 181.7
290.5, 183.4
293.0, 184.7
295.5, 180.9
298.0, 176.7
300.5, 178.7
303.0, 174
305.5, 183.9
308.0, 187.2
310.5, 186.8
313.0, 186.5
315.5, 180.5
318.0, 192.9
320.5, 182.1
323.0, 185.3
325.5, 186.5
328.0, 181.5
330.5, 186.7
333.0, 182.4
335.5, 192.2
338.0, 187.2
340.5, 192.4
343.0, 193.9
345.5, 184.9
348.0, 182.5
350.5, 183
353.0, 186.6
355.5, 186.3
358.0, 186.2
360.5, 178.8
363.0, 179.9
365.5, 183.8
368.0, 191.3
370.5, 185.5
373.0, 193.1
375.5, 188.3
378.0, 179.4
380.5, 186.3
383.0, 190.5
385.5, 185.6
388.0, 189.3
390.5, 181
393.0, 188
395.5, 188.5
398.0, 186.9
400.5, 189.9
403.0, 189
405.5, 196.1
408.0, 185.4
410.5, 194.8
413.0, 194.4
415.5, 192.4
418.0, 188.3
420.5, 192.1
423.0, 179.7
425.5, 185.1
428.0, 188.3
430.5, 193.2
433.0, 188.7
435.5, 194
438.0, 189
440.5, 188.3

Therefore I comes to 0.05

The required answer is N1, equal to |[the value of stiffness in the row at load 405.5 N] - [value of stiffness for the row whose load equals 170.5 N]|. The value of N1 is 7.6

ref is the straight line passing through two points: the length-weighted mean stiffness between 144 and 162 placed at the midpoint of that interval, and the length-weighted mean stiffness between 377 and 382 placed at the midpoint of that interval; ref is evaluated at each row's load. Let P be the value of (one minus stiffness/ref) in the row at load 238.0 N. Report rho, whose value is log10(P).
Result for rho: -1.9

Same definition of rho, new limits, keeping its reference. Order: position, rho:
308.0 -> -2.6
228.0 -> -1.5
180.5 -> -2.5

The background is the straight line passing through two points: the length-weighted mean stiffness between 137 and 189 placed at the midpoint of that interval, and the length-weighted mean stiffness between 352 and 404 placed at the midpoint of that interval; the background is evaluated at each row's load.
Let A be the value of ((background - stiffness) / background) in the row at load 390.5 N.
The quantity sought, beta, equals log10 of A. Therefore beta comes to -1.59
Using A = 0.026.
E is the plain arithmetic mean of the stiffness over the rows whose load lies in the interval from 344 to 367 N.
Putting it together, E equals 184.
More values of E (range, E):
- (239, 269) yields 187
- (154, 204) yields 195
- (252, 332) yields 184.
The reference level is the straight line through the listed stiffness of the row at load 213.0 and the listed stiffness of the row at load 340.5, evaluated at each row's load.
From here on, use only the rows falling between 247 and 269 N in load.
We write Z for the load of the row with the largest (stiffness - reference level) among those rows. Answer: 248.0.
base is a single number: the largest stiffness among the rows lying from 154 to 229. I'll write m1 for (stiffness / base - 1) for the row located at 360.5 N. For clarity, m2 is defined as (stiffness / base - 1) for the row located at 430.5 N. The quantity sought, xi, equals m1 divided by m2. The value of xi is 2.62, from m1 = -0.115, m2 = -0.0440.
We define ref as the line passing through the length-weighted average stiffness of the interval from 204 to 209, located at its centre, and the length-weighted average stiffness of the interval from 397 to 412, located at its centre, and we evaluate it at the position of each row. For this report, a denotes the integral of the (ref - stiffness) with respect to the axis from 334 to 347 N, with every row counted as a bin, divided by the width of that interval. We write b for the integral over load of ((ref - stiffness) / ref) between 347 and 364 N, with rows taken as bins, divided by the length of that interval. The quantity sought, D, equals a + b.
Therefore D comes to 1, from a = 0.6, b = 0.037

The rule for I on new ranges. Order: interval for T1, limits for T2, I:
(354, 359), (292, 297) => 0.04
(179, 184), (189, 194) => -0.01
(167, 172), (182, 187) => -0.02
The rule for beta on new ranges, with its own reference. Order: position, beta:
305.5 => -1.51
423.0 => -1.61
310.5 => -1.84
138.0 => -2.77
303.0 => -1.08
